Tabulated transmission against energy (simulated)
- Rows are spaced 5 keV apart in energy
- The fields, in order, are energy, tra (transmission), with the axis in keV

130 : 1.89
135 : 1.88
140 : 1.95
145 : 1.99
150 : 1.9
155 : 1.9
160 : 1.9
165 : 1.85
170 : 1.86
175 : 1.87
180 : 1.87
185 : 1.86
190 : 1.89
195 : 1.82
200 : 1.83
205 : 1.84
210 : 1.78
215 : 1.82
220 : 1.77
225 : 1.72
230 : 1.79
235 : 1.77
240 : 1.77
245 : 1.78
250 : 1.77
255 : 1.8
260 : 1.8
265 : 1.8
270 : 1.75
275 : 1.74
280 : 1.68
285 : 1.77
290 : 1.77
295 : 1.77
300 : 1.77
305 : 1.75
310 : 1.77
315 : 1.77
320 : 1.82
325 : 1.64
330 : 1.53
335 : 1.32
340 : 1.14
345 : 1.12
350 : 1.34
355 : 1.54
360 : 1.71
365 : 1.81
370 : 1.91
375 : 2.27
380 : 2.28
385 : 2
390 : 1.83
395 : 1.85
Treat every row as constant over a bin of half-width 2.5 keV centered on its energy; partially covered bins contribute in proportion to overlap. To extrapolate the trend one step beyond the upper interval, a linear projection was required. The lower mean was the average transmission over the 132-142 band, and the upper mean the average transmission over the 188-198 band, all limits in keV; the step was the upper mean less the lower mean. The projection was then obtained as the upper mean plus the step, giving 1.8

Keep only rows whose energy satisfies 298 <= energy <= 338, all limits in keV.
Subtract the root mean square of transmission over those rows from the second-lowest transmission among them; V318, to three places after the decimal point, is -0.149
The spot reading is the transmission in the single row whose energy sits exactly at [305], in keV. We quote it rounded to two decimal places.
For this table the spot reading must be 1.75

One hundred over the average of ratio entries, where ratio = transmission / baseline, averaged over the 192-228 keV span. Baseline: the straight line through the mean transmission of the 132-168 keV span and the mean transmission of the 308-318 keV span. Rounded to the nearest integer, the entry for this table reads 103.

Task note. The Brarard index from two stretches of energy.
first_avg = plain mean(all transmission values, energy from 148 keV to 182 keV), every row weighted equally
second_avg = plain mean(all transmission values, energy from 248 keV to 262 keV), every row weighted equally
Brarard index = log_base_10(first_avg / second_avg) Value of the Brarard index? 0.021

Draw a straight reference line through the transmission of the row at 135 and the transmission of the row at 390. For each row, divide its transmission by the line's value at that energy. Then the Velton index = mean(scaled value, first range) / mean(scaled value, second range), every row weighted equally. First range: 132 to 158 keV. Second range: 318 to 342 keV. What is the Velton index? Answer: 1.3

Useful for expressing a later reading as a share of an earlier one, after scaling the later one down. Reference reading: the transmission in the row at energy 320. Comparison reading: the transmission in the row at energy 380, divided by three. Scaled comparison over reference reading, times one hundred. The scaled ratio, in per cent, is 41.8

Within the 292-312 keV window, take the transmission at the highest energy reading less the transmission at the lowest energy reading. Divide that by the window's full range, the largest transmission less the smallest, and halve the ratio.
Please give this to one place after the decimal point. 0.0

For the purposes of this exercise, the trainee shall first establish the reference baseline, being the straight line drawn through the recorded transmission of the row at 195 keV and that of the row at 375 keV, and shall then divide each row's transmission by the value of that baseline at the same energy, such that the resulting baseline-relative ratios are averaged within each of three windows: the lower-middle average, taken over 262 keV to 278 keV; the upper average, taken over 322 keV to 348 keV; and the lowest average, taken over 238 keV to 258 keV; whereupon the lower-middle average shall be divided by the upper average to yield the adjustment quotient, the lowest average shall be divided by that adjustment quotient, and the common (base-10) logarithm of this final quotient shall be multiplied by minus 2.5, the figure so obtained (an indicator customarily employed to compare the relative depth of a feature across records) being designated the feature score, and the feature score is 0.47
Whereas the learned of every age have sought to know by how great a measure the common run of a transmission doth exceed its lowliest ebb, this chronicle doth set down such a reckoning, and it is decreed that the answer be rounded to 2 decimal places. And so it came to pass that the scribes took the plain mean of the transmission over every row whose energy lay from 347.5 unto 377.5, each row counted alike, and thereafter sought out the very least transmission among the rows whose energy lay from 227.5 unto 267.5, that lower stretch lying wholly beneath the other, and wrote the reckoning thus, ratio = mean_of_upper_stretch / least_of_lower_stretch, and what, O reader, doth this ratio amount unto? 1.00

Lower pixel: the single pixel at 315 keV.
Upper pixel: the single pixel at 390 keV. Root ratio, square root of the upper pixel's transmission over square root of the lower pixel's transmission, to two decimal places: 1.02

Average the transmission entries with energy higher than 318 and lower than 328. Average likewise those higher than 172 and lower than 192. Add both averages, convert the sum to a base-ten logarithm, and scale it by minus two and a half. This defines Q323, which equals -1.39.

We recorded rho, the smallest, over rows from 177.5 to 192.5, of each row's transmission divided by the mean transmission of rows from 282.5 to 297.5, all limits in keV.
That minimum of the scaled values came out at 1.05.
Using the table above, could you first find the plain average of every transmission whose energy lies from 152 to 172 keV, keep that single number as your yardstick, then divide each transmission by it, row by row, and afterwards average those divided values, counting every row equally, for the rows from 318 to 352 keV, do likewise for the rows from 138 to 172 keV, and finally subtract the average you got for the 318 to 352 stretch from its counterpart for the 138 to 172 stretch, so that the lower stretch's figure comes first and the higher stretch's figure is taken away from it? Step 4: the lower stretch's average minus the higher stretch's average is 0.26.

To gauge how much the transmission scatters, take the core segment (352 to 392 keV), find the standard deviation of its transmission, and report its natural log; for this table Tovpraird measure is -1.4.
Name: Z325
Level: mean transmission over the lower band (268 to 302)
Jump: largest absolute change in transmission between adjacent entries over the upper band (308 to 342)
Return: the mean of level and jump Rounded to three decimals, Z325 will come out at 0.980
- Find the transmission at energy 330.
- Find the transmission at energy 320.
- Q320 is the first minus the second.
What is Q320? -0.29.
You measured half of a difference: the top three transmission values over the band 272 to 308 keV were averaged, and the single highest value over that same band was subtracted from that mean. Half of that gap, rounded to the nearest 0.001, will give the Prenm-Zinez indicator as 0.000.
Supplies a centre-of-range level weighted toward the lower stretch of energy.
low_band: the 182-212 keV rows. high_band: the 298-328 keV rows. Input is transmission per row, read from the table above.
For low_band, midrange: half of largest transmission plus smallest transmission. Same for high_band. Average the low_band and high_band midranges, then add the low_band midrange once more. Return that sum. 3.62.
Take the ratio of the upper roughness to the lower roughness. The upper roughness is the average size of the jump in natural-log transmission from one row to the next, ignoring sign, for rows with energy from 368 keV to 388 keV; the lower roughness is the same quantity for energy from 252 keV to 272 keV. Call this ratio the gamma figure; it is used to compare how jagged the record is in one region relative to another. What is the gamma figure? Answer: 11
